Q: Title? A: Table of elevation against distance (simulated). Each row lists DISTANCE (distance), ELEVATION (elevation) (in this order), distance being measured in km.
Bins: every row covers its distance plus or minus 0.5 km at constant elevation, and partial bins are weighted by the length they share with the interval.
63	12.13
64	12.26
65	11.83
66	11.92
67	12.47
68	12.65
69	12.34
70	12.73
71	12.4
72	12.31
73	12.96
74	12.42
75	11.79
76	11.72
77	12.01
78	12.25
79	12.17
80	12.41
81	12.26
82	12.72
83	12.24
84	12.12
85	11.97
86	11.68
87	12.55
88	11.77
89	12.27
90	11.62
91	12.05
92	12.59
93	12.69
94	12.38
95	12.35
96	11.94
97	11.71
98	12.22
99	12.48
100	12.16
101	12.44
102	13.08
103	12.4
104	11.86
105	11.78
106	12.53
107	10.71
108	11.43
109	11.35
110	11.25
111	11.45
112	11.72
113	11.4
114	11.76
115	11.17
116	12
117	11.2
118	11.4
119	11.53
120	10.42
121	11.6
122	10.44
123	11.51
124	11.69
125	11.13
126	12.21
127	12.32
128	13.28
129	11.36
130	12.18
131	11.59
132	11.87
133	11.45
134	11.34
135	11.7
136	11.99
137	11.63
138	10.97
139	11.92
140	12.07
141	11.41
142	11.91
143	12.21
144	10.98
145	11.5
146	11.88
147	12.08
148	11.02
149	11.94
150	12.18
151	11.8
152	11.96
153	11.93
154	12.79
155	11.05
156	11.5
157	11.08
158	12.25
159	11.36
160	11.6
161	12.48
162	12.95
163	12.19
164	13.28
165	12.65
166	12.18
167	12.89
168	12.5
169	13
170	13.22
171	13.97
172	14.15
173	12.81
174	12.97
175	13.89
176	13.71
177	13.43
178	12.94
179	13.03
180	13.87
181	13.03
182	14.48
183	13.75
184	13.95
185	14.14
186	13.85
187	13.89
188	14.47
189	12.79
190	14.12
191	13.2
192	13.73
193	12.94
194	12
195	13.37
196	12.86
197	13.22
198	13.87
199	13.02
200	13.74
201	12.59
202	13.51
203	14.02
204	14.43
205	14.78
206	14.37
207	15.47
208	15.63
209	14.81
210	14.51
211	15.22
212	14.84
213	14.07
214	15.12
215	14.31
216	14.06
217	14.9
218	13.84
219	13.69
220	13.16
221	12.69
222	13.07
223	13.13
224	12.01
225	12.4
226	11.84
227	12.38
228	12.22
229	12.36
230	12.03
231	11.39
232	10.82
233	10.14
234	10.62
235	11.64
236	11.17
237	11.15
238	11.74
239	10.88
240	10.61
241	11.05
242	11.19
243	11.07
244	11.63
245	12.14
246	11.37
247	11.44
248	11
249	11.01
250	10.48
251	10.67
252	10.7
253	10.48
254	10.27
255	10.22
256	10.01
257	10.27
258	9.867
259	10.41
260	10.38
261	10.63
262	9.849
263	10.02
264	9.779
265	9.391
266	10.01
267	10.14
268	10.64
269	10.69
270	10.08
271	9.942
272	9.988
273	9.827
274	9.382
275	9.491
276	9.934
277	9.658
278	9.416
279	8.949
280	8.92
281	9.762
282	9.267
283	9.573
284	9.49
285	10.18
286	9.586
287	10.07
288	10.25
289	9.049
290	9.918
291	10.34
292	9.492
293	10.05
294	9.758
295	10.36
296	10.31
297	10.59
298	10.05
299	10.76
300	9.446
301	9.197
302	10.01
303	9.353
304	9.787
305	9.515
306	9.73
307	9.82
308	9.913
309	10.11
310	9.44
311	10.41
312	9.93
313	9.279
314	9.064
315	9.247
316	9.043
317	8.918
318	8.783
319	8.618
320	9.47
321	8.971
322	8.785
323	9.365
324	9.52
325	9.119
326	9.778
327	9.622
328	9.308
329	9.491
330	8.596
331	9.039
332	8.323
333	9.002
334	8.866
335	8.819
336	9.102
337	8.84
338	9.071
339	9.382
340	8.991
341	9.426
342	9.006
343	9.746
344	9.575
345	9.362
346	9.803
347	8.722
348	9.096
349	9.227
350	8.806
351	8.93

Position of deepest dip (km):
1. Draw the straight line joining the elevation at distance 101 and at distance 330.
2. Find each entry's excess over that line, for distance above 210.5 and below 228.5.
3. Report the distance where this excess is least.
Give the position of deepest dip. 226 km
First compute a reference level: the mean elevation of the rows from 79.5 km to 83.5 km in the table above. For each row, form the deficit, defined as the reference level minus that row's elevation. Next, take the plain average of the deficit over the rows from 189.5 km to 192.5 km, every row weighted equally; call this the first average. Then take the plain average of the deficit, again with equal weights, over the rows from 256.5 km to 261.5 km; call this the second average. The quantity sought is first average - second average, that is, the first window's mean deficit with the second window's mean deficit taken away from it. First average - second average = -3.4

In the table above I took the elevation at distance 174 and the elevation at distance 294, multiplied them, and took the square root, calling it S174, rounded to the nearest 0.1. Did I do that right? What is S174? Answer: 11.2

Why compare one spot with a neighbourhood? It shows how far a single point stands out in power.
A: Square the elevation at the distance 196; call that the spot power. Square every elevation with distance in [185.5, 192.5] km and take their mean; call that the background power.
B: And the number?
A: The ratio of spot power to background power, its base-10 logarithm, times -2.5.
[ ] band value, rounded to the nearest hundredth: 0.14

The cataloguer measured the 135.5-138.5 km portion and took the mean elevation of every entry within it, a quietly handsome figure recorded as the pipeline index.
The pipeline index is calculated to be 11.5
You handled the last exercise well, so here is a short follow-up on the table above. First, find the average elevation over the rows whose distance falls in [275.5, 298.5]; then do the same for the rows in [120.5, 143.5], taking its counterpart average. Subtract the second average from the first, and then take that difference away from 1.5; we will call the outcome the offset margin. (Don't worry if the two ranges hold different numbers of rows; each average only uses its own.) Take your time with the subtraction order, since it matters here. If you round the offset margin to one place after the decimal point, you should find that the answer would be 3.4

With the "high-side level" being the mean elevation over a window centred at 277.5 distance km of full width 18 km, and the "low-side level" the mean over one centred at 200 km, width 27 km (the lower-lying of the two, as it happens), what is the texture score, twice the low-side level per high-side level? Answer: 2.87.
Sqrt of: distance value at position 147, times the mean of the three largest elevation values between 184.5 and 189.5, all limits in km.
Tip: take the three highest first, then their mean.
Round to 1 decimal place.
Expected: 13.1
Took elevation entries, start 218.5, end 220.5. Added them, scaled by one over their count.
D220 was 13.4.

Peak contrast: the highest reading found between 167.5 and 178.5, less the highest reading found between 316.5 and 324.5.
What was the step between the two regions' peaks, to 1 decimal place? 4.6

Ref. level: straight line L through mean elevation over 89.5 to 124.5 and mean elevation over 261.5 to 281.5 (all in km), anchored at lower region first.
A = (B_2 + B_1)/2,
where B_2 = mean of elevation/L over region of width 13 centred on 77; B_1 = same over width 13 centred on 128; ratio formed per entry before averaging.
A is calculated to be 1.01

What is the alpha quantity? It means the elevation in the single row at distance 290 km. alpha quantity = 9.918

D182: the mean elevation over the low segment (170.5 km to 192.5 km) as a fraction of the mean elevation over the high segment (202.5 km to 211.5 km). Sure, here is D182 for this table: 0.92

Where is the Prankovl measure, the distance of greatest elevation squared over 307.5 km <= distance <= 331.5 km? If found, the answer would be 311 km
